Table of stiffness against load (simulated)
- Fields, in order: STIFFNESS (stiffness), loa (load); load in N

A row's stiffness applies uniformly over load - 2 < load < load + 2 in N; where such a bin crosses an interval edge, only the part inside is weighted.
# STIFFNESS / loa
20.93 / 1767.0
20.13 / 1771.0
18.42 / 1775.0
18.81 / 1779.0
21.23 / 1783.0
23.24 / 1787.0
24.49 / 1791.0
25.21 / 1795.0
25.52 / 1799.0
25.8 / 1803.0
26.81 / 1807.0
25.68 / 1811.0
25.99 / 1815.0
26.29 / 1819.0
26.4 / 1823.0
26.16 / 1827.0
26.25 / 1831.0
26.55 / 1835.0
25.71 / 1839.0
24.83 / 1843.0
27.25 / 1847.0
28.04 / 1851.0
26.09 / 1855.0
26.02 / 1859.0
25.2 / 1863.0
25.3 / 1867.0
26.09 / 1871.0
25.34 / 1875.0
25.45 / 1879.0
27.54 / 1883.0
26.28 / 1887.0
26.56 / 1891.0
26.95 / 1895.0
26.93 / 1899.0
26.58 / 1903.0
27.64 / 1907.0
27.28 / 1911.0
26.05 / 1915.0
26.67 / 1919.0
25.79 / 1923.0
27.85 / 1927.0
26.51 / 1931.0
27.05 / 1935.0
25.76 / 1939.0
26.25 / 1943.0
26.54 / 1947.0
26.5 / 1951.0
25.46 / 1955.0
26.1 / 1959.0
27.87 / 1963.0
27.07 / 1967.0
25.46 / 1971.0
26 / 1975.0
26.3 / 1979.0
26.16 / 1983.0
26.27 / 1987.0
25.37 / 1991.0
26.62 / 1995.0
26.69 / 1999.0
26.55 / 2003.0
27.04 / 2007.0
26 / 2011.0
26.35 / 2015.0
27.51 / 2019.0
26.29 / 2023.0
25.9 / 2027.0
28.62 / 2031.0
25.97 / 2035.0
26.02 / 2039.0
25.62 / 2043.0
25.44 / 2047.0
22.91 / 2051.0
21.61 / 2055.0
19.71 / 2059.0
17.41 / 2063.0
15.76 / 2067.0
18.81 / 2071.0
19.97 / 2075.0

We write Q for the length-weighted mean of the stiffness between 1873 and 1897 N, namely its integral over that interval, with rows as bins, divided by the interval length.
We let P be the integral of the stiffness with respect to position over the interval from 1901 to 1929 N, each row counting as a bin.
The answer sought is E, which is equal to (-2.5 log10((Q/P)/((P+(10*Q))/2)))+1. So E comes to 11.4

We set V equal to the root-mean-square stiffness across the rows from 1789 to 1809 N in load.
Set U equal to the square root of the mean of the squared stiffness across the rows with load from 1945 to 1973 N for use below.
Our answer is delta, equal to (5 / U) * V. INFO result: 4.84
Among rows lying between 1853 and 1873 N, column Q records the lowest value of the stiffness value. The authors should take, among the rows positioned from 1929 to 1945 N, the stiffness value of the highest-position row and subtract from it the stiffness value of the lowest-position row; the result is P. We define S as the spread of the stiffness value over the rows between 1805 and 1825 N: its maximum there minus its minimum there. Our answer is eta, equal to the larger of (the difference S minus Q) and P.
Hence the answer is -0.3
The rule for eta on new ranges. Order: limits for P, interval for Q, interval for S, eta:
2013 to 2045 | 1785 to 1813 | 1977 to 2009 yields -0.7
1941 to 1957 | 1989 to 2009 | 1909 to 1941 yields -0.8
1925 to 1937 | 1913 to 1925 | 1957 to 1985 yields -0.8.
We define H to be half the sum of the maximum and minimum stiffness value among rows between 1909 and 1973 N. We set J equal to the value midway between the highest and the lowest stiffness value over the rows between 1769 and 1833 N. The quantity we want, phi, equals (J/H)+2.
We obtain 2.85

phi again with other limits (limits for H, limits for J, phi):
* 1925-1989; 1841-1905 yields 2.99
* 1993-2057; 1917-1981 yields 3.06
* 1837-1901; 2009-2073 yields 2.84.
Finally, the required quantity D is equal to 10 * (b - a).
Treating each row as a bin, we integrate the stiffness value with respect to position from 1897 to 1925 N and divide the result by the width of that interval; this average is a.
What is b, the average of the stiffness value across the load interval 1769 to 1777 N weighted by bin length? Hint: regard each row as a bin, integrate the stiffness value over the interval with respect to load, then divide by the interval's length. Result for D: -74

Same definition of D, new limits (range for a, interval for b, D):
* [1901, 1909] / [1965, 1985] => -9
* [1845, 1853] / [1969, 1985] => -17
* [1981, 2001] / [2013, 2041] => 4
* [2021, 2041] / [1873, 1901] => -1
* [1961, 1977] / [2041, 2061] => -35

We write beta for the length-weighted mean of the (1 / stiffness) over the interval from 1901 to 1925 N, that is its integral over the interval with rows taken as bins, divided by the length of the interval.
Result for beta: 0.0375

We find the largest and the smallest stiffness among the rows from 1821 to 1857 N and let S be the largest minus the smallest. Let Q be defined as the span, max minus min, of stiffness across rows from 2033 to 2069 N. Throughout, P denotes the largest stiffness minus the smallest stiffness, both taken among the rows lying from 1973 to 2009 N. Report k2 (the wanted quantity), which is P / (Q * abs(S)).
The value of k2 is 0.05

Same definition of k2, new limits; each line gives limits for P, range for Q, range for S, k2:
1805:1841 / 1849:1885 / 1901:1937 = 0.19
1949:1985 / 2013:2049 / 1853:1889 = 0.32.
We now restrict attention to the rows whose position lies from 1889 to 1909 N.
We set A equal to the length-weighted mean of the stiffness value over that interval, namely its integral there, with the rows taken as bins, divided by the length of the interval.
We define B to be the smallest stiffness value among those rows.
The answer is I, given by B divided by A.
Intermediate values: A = 26.9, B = 26.56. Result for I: 0.986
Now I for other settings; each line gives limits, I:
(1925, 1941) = 0.961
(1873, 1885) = 0.971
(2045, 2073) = 0.779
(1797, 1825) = 0.979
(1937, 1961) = 0.975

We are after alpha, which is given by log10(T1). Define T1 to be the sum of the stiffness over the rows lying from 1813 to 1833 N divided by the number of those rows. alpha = 1.42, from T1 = 26.2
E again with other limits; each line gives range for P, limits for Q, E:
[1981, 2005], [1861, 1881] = 11.1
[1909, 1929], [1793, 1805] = 10.8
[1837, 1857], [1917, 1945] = 10.7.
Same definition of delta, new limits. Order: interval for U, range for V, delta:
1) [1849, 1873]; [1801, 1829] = 5.00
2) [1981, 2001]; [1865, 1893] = 4.97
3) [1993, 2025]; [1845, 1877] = 4.92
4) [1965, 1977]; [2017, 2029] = 5.07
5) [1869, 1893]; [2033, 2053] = 4.81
